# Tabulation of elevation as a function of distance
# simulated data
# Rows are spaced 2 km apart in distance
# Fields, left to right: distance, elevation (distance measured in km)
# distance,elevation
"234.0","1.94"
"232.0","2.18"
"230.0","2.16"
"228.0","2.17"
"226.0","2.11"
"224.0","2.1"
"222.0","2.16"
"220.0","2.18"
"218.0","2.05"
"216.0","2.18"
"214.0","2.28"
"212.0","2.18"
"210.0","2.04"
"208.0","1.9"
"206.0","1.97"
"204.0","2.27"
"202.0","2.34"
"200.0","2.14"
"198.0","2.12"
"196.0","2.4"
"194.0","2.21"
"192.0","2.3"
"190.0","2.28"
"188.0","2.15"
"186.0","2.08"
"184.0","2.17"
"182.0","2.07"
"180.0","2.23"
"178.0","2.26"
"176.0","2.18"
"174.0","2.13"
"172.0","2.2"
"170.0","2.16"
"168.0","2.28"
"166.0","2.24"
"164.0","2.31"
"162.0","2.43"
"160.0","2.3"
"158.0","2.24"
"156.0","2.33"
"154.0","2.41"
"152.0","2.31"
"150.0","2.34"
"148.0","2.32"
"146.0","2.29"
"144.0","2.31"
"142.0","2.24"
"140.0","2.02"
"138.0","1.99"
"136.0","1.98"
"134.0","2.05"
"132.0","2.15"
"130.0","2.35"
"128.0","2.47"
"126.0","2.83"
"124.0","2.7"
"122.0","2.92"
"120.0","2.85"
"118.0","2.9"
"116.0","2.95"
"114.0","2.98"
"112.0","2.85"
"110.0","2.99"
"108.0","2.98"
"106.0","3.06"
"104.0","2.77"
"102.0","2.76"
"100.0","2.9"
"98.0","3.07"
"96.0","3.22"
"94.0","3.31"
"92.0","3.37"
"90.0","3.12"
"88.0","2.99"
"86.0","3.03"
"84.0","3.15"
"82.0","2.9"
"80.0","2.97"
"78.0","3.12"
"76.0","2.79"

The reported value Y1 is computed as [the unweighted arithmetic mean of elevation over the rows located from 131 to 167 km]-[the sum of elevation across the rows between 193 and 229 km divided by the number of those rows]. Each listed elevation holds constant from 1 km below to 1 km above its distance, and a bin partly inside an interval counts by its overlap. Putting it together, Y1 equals 0.1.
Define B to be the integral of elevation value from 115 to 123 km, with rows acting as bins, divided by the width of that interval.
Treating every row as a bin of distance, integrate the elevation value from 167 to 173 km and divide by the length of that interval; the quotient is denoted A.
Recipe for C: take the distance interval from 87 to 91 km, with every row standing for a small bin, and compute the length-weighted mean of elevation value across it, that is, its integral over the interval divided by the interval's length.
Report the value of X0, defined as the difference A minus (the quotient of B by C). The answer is 1.3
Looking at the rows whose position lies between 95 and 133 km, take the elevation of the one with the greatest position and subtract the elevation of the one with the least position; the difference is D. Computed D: -1.1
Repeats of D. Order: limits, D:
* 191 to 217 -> -0.1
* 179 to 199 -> -0.1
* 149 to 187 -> -0.3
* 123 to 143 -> -0.5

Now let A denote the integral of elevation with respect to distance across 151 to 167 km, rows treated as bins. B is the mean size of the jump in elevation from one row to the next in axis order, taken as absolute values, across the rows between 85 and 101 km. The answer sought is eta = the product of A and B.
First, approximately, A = 37.1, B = 0.13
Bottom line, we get 4.7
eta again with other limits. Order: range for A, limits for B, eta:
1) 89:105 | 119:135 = 8.4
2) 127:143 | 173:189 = 2.9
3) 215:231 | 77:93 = 4.9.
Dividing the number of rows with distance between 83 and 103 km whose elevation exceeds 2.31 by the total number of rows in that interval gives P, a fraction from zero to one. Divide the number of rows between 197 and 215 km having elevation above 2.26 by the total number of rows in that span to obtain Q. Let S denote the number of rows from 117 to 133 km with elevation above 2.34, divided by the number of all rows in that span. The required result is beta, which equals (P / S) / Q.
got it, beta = 3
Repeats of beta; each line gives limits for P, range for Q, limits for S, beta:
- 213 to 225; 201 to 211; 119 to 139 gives 0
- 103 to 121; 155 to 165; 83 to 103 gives 1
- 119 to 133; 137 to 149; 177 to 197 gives 17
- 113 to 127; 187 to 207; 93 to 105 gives 2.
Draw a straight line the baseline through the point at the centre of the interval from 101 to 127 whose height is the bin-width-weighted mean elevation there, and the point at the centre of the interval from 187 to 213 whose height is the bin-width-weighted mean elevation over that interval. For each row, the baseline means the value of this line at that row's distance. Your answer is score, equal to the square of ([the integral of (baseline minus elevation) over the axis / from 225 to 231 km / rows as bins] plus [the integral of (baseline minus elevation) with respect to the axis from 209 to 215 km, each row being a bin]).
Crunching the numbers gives 3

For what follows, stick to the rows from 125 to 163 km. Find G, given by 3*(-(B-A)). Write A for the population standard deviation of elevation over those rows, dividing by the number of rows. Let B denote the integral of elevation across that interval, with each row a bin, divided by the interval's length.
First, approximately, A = 0.19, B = 2.28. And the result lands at -6.27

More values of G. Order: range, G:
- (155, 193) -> -6.42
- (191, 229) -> -6.13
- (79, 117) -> -8.58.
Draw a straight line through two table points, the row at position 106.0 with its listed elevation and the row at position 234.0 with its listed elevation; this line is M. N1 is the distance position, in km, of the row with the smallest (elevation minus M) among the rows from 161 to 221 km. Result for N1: 170.0 km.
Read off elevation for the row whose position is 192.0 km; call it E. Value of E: 2.3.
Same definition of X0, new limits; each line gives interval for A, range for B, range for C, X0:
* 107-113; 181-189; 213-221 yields 2.0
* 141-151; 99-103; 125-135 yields 1.1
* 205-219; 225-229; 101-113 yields 1.3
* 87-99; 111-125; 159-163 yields 2.0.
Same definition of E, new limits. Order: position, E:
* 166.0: 2.24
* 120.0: 2.85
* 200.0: 2.14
